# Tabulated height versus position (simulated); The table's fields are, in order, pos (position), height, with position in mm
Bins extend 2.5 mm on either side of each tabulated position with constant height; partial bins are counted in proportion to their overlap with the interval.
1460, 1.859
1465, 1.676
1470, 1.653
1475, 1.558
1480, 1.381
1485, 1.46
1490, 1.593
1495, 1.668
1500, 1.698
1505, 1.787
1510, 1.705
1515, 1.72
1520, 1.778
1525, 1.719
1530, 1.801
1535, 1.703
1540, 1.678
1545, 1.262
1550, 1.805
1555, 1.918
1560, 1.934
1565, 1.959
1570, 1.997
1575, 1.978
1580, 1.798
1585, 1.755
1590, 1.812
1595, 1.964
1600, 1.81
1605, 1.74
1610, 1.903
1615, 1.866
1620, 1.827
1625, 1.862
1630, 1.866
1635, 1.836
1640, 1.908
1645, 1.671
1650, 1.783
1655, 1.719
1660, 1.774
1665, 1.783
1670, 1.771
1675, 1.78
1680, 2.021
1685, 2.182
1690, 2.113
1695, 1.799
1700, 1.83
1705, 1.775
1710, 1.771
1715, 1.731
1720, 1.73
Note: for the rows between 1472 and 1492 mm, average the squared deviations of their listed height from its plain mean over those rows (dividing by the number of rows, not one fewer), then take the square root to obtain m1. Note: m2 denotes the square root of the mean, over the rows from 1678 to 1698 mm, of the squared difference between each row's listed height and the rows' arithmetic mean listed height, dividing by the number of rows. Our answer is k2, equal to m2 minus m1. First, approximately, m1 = 0.083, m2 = 0.144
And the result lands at 0.06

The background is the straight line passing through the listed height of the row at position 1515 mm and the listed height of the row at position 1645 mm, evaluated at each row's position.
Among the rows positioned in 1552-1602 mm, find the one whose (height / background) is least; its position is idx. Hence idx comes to 1585 mm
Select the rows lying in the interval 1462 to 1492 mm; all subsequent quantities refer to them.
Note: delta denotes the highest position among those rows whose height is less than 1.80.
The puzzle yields 1490 mm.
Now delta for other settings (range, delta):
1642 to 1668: 1665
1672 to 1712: 1710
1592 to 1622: 1605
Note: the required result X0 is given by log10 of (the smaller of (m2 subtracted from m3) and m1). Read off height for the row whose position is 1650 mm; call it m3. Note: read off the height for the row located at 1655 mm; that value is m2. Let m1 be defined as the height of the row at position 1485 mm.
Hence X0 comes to -1.19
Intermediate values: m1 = 1.46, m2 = 1.719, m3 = 1.783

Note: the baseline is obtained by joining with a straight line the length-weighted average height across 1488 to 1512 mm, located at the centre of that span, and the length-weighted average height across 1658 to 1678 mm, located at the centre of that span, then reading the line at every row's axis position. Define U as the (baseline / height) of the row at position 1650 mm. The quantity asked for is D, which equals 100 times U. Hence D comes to 99.5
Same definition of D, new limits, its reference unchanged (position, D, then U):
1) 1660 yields 100.3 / 1.00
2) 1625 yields 94.5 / 0.95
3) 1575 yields 87.6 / 0.88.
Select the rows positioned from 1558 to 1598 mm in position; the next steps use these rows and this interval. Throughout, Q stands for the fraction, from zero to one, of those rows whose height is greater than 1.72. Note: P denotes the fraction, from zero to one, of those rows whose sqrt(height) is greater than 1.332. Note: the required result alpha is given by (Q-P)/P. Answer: 0.14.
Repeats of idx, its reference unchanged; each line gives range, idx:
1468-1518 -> 1480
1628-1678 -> 1645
